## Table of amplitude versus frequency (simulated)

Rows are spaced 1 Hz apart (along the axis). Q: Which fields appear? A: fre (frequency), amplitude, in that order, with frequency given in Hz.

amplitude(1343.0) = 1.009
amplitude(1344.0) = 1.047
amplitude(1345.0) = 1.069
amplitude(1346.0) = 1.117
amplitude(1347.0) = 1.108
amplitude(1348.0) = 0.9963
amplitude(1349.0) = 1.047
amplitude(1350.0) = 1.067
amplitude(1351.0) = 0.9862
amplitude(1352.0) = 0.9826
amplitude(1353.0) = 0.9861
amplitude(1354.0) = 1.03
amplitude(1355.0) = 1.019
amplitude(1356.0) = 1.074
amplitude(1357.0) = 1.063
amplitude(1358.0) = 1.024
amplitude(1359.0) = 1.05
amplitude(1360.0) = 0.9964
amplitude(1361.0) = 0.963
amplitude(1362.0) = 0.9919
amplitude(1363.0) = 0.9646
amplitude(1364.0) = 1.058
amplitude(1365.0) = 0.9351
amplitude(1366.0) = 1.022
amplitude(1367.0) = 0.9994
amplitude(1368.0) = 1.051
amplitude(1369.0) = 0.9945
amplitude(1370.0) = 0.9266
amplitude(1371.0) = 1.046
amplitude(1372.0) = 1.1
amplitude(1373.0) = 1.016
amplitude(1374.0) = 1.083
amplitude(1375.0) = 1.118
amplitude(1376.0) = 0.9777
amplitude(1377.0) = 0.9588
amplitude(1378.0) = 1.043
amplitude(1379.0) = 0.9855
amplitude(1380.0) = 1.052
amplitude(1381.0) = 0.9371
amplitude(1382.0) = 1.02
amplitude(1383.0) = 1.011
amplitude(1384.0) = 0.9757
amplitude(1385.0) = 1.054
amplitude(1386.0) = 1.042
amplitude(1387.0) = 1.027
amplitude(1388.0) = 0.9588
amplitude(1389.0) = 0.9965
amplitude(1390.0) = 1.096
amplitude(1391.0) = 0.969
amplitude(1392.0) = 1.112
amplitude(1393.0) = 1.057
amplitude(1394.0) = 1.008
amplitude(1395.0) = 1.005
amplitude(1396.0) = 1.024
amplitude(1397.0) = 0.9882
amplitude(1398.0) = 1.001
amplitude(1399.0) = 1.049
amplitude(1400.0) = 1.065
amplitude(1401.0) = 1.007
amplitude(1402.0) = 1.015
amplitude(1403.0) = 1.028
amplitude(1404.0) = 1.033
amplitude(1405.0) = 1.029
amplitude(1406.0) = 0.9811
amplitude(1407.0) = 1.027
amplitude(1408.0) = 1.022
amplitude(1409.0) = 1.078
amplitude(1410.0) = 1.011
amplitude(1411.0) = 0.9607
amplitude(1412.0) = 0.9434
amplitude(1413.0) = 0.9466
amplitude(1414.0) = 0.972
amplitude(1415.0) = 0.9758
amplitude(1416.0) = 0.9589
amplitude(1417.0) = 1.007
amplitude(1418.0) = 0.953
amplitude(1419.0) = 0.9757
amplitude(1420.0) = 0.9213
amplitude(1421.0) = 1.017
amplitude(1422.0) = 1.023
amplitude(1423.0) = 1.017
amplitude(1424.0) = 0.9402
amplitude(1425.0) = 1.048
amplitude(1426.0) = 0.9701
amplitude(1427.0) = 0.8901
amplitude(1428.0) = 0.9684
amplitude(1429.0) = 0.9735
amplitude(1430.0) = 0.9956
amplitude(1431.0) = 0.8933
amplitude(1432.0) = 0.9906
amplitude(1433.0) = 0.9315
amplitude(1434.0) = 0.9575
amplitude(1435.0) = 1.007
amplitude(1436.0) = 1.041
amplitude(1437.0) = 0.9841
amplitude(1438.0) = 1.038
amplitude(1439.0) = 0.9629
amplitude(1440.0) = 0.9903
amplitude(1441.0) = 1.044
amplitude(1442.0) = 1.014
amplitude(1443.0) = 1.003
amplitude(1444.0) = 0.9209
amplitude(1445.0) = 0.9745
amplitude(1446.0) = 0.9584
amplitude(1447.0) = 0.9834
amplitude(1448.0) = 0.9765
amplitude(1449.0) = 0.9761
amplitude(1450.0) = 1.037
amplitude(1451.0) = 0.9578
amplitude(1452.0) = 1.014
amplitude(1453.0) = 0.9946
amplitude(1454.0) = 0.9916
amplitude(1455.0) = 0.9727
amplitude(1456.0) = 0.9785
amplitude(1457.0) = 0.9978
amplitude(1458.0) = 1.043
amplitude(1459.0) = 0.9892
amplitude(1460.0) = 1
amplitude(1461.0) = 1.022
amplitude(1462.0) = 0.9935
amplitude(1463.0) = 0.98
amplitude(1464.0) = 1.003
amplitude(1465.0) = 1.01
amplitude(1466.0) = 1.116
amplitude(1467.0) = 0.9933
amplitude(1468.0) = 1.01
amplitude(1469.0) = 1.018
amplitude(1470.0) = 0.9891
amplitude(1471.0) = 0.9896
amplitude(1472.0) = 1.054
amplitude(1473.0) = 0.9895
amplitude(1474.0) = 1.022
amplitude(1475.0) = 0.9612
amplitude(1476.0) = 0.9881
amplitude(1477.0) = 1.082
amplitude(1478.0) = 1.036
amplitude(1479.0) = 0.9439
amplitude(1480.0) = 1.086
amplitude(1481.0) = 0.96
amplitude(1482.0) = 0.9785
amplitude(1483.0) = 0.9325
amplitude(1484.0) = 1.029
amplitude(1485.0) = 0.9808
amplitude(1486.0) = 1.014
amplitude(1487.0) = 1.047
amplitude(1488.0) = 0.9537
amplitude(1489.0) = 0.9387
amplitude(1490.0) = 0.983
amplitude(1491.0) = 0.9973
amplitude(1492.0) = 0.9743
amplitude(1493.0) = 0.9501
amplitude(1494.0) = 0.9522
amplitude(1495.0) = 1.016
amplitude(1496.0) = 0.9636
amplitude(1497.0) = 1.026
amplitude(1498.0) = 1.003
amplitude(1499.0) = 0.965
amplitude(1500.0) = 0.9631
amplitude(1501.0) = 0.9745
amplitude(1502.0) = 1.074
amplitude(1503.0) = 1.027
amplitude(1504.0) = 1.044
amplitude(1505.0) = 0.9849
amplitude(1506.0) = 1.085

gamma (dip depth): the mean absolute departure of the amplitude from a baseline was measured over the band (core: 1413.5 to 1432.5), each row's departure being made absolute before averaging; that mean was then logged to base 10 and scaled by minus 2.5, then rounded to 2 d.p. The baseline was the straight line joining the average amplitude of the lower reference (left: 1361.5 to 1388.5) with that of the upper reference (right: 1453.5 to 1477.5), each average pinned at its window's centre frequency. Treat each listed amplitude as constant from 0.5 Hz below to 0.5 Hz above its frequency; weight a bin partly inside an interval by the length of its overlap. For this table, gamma 3.39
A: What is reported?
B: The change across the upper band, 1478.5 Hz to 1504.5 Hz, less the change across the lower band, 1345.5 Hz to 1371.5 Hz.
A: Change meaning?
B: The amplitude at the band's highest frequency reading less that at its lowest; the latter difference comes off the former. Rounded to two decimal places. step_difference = 0.17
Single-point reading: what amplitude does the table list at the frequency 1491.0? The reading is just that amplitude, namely 0.9973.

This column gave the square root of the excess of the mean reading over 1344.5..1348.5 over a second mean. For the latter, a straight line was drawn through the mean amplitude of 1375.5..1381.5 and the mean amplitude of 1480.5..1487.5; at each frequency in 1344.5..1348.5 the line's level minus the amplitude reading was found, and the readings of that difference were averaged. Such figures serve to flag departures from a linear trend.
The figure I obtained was 1.07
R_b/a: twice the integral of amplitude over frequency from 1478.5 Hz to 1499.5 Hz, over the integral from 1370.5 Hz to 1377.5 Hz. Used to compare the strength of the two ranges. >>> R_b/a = 5.7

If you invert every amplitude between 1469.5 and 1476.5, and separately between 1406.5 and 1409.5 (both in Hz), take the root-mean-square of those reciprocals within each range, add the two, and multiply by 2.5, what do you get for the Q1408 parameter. 4.91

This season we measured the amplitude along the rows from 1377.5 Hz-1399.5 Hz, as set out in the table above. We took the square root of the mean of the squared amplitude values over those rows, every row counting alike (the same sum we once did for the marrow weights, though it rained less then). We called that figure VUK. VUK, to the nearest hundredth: 1.02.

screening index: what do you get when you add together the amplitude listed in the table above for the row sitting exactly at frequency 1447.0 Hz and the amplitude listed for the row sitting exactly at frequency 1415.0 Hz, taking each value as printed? 1.96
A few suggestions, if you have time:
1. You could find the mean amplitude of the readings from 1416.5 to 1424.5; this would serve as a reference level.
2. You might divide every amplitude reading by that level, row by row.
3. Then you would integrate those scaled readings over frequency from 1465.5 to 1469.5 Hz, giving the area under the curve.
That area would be 4.21 Hz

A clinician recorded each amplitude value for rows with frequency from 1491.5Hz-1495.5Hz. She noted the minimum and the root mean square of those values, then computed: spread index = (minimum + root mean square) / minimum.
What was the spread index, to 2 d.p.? 2.02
